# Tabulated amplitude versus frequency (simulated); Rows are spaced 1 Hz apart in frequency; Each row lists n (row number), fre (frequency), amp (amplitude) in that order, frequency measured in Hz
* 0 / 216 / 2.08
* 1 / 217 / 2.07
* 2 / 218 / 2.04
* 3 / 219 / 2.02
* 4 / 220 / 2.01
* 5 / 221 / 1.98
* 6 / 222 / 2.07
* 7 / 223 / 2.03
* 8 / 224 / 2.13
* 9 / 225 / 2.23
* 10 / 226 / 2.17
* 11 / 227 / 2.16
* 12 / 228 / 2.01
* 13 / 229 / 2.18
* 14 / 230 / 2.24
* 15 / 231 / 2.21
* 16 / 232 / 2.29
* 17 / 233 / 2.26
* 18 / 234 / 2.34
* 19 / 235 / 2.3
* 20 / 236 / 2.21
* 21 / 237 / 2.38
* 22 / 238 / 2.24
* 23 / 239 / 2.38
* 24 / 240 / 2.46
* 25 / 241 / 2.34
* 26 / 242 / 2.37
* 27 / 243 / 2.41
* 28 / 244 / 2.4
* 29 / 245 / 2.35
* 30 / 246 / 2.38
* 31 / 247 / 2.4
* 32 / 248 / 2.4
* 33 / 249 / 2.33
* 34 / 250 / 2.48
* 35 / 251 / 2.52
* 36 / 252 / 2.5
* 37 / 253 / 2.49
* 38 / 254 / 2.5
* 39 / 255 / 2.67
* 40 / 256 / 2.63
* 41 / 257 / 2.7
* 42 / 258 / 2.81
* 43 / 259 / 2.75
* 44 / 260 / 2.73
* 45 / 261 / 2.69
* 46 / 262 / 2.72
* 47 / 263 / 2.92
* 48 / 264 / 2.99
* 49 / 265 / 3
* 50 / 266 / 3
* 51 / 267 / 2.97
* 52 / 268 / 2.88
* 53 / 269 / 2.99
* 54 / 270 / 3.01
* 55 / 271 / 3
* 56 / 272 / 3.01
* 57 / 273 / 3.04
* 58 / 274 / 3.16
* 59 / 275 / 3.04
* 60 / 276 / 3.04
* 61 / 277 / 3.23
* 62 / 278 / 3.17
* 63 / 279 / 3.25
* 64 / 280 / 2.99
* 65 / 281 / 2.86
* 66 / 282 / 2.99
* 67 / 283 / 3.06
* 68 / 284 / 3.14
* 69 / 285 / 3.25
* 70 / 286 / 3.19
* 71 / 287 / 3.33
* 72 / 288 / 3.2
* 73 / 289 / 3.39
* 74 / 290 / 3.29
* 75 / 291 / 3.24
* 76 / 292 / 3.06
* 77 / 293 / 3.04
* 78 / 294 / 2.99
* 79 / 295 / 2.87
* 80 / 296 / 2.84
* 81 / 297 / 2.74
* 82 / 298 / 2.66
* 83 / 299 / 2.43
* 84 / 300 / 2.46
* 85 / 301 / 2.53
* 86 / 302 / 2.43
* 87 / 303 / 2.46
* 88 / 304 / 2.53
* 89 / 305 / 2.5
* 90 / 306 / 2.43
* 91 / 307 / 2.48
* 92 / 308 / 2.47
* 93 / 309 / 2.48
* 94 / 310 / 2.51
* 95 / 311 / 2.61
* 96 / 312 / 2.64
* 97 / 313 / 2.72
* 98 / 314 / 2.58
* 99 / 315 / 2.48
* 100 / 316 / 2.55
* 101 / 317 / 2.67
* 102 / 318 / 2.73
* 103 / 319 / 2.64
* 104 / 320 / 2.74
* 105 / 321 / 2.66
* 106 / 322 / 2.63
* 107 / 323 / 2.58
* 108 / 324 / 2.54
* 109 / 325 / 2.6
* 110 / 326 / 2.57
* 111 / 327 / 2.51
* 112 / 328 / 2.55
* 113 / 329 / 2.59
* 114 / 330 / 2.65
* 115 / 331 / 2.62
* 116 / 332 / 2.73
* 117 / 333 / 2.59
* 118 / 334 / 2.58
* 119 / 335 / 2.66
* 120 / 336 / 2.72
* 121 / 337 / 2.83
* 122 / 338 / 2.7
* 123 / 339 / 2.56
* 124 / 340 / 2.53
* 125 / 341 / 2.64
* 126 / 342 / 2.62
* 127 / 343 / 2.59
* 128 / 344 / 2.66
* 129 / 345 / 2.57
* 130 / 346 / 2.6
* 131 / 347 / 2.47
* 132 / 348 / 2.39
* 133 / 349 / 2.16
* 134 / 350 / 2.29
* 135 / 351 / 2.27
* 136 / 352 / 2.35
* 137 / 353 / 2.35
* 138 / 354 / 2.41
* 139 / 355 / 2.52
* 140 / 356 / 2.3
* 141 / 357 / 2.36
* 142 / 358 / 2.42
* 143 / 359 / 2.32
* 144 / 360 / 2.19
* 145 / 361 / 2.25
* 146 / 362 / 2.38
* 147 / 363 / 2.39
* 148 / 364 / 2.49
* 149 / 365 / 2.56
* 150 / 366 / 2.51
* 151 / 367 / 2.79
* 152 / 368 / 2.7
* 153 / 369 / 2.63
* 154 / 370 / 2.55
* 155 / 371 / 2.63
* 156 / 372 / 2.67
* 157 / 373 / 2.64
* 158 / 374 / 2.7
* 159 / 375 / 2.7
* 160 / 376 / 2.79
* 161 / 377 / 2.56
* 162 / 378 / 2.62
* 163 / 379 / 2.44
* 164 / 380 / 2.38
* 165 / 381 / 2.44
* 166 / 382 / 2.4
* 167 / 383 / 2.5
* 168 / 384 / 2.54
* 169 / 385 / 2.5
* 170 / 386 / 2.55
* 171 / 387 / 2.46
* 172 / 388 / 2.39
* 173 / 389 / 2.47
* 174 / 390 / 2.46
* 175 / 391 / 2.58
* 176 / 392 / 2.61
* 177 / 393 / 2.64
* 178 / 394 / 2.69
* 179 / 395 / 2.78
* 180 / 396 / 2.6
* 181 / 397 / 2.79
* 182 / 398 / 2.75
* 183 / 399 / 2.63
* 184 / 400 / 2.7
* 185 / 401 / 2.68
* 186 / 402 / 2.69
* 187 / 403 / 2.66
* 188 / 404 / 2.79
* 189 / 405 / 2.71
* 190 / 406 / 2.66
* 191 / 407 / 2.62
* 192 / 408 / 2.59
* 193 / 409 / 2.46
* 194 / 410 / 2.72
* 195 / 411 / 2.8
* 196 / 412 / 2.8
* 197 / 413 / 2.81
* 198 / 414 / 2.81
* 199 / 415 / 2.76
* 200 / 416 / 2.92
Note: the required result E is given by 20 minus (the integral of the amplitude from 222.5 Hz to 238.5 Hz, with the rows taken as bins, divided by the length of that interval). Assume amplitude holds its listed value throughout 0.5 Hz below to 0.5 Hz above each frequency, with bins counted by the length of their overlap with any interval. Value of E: 17.8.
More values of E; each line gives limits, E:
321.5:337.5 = 17.4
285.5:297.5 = 16.9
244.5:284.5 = 17.2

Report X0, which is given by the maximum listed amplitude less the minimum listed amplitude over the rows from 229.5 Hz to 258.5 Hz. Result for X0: 0.60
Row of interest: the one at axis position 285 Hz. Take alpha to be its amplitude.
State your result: 3.25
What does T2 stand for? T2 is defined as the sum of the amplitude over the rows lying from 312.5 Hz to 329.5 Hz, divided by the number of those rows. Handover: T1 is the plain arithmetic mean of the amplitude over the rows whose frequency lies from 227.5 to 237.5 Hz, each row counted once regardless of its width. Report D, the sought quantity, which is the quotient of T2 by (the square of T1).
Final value 0.52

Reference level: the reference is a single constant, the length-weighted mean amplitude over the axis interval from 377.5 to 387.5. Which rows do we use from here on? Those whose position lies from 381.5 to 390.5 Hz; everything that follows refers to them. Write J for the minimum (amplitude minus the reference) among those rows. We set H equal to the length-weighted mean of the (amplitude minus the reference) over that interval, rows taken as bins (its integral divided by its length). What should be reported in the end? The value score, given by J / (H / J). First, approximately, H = -0.01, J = -0.09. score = -1.0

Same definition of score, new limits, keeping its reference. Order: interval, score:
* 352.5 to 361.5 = -0.6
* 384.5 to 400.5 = 0.1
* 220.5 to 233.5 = -0.8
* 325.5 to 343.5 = 0.0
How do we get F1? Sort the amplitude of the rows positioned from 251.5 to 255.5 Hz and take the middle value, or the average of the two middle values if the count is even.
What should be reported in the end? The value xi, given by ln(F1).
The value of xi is 0.92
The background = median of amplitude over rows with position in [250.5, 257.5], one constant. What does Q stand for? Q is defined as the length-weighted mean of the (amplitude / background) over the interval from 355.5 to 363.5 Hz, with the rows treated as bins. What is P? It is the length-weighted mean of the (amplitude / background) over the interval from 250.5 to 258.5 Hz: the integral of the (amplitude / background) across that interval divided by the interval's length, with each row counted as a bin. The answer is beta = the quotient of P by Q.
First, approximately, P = 1.03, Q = 0.92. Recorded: 1.12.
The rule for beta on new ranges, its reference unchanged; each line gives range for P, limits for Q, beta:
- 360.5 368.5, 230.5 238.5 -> 1.10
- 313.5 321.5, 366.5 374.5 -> 0.99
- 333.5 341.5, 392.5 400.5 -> 0.98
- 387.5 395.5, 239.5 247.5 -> 1.08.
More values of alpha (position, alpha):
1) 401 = 2.68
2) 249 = 2.33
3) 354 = 2.41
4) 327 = 2.51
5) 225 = 2.23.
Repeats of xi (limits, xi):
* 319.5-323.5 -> 0.97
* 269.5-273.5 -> 1.10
